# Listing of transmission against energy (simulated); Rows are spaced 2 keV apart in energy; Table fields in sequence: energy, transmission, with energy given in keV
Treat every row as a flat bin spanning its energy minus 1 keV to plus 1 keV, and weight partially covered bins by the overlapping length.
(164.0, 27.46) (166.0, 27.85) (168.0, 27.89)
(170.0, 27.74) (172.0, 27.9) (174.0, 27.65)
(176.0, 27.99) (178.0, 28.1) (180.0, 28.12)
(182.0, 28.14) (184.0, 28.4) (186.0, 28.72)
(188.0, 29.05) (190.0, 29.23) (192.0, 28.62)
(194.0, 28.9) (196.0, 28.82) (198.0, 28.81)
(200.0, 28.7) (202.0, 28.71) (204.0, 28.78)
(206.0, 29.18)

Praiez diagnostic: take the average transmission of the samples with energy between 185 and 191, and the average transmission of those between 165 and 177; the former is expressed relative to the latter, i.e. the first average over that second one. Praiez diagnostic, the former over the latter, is 1.04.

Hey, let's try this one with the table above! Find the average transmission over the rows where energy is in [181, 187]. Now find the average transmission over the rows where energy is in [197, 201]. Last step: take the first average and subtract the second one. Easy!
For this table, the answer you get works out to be -0.3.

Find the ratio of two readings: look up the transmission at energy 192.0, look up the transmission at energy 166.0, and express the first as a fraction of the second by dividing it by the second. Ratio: 1.03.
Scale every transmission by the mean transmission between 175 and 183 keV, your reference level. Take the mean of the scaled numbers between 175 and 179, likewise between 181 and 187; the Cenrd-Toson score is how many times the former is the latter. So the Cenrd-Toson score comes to 0.99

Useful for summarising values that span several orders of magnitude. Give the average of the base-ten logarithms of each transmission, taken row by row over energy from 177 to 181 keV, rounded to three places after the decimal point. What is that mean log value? 1.449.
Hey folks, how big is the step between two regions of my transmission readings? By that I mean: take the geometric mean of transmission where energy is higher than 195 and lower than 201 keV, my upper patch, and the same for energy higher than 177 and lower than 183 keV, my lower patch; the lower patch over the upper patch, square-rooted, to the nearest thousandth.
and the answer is 0.989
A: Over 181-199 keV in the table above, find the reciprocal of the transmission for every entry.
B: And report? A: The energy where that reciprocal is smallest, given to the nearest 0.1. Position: 190.0 keV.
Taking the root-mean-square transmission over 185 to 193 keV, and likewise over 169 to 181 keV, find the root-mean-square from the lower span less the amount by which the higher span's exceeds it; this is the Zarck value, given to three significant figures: 26.9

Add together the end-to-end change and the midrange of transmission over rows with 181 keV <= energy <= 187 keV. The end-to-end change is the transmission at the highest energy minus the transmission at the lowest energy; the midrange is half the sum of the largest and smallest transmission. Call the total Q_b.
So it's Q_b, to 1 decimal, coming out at 29.0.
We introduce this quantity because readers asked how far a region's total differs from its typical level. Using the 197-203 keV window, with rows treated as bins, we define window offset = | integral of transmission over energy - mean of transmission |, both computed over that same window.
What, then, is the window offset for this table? 144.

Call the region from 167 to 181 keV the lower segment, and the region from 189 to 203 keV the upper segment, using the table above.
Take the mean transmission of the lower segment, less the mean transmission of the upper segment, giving -0.91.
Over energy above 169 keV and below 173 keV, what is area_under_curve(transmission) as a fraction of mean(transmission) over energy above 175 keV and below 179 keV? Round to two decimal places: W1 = 3.97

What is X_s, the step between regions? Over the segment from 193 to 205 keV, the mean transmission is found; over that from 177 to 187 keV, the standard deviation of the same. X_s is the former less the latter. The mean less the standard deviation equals 28.5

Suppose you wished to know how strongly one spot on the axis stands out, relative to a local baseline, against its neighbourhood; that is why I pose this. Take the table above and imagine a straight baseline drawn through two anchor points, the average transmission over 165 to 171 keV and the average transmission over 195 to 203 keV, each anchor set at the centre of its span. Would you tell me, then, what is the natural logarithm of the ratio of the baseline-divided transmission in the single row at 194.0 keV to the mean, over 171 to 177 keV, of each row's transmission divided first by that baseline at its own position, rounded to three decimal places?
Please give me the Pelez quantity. 0.016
